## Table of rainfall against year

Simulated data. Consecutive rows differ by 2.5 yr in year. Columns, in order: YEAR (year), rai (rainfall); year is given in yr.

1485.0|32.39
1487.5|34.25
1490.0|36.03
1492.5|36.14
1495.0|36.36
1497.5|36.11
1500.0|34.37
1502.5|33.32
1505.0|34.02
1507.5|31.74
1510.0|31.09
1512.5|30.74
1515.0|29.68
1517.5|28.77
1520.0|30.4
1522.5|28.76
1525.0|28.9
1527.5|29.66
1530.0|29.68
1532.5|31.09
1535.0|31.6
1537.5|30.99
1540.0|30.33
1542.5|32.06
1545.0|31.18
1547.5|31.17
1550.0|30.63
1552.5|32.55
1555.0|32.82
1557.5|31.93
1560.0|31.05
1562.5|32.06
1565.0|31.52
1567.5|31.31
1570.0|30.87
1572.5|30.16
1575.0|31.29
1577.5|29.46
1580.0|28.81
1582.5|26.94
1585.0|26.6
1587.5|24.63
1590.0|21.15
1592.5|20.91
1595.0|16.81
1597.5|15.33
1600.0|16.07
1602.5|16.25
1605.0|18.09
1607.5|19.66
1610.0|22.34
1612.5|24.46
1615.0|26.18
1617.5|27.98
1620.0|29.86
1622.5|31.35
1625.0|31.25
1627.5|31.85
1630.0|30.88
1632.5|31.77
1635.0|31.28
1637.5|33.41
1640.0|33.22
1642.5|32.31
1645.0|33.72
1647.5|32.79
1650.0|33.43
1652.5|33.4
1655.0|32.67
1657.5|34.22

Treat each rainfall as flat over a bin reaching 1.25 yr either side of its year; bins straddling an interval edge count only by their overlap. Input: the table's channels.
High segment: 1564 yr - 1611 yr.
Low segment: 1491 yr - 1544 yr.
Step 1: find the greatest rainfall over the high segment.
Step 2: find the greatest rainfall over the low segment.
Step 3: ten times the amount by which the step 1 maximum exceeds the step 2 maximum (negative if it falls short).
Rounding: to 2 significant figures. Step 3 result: -48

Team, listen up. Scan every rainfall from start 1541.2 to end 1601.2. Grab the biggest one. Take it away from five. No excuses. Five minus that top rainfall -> -27.8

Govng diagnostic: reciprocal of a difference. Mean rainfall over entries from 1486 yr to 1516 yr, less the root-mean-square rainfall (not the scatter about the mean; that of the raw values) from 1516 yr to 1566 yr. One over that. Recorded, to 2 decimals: 0.36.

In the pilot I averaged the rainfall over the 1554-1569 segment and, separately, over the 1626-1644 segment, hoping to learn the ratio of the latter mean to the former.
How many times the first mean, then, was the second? 1.01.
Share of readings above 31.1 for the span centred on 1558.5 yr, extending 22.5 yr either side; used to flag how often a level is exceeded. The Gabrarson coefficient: 0.56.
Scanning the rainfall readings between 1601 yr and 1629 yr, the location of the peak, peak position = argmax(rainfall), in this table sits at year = 1627.5 yr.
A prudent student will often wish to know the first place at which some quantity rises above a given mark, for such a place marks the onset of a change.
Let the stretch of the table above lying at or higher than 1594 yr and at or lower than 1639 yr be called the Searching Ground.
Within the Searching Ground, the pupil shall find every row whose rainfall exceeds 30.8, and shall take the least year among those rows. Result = 1622.5 yr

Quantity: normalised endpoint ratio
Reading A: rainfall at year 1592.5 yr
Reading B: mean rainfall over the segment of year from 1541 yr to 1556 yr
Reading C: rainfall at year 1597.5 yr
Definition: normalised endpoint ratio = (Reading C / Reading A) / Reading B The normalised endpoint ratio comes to 0.023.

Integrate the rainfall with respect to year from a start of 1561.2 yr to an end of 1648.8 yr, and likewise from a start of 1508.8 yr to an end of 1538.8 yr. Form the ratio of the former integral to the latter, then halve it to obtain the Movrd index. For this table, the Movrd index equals 1.32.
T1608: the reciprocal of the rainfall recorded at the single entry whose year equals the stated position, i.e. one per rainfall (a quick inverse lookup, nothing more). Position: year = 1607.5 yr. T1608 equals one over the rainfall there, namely 0.0509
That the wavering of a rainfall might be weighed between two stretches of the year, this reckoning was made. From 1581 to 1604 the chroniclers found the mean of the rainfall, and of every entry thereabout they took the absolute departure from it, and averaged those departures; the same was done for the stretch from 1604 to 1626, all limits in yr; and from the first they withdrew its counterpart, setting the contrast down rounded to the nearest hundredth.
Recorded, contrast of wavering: -0.13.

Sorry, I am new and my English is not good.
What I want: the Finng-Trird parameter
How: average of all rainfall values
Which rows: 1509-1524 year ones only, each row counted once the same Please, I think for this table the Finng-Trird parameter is 29.9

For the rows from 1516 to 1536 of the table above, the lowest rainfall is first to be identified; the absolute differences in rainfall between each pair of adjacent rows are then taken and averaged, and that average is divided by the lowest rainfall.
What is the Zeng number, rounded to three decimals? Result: 0.030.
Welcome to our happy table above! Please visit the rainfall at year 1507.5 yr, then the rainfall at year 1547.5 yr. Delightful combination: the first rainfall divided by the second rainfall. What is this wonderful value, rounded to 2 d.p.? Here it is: 1.02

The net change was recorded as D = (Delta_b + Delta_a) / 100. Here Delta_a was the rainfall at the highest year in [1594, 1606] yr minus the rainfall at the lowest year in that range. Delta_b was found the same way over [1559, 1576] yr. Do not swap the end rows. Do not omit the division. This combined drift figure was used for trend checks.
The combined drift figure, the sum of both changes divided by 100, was 0.02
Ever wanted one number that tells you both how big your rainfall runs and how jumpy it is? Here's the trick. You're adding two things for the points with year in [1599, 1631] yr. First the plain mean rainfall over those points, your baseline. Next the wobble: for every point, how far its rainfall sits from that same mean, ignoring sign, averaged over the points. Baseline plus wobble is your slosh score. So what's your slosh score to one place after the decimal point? 30.3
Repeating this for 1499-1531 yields 32.4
